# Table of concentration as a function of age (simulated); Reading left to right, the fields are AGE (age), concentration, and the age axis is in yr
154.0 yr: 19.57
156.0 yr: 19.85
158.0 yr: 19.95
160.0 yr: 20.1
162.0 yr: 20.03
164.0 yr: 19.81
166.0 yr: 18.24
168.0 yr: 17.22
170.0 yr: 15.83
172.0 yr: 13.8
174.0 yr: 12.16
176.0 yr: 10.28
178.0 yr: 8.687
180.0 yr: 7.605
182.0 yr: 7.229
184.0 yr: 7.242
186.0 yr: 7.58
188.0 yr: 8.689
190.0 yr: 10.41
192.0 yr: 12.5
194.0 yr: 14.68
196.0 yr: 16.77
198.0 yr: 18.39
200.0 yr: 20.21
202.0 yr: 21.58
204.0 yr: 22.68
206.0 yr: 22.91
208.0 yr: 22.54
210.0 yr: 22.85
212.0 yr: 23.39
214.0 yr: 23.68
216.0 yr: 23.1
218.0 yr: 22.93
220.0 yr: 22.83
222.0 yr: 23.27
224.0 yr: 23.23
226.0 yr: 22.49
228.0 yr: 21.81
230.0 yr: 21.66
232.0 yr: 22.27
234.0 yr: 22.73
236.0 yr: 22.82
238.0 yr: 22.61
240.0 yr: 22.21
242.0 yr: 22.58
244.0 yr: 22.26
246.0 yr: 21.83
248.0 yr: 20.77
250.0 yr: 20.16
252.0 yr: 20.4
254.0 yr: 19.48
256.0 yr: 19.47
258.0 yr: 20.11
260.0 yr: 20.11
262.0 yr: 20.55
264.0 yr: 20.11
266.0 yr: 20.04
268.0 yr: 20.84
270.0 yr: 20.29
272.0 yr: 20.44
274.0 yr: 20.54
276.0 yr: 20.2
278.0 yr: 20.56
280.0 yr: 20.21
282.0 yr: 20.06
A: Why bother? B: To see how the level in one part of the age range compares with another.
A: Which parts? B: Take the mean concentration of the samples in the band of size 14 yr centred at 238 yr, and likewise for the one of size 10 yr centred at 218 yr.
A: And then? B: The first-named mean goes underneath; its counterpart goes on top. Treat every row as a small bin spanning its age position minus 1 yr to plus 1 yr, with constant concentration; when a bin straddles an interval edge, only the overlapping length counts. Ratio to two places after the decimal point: 1.03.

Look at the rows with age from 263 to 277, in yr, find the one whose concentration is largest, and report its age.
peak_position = 268.0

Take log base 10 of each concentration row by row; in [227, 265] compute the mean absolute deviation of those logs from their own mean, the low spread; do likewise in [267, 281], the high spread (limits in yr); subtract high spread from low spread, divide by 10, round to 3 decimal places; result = 0.002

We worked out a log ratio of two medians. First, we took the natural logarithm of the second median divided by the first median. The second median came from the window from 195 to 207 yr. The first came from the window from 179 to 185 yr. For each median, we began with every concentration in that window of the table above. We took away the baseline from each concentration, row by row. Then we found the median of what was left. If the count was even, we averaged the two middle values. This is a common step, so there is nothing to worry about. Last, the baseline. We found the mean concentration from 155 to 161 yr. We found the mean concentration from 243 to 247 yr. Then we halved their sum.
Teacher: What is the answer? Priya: -4.8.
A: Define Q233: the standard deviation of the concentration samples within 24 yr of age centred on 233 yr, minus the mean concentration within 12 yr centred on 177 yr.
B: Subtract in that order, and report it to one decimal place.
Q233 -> -9.5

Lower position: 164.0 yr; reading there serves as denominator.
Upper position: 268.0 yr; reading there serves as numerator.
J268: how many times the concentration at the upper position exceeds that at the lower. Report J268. 1.1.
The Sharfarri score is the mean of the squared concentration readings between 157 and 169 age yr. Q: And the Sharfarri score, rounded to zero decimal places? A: 371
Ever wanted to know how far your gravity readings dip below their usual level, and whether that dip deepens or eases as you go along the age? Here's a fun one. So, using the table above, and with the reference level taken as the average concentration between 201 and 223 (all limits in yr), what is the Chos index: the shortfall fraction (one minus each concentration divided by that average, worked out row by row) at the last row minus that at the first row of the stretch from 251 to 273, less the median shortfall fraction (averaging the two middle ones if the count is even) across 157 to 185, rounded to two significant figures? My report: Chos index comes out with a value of -0.35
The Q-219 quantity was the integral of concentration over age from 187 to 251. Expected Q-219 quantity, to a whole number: 1326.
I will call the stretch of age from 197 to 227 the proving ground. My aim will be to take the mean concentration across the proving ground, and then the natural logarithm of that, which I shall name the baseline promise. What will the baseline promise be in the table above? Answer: 3.11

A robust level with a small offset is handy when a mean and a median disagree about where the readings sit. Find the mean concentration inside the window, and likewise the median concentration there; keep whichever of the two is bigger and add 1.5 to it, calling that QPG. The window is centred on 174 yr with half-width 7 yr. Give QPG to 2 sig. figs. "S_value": 14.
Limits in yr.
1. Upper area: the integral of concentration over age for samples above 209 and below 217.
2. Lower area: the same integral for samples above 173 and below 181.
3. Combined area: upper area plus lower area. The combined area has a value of 264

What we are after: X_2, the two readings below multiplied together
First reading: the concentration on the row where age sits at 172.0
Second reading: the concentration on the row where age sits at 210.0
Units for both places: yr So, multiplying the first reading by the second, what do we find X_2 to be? 315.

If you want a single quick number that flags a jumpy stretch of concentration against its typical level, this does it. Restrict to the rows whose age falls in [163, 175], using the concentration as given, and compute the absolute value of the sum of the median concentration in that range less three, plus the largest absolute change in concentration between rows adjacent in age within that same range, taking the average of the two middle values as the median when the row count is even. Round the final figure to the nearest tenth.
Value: 15.6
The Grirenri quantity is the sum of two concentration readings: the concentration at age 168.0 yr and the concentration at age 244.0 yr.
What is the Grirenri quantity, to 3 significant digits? 39.5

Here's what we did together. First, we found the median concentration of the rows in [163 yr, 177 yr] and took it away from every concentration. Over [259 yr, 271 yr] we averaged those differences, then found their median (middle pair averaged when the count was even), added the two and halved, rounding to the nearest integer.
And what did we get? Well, 4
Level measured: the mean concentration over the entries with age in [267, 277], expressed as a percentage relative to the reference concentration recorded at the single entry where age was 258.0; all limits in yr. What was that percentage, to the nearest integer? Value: 102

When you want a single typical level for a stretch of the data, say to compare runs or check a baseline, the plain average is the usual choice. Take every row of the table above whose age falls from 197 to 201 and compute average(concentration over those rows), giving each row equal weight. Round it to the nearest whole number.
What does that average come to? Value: 19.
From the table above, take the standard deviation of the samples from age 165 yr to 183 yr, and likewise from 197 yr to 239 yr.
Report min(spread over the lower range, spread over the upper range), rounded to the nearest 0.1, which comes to 1.2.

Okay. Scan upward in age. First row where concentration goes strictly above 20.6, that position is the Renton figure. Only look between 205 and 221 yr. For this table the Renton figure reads 206.0 yr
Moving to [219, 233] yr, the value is 220.0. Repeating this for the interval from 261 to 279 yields 268.0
